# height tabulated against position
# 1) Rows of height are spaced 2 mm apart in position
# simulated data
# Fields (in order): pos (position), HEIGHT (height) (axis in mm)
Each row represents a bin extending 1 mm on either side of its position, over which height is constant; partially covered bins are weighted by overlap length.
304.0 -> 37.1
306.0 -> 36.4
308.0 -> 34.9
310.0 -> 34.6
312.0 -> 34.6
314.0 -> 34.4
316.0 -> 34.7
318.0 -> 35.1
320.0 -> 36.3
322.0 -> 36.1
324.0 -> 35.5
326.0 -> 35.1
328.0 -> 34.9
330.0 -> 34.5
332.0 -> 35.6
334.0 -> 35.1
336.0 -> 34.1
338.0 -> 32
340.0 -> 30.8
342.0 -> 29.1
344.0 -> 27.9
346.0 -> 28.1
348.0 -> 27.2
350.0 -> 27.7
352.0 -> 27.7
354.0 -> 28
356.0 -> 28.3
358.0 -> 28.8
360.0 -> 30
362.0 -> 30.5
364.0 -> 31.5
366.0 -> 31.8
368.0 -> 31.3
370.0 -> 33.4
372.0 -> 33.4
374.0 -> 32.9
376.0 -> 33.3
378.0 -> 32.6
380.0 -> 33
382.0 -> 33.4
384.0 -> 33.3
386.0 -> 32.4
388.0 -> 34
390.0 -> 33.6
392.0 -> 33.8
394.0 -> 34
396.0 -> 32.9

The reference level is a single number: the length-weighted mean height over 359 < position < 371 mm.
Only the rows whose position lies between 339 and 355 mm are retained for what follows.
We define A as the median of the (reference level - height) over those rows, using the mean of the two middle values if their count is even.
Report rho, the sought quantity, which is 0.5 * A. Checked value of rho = 1.7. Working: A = 3.5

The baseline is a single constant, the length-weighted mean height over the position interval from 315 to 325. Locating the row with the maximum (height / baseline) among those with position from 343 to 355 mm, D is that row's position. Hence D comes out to 346.0 mm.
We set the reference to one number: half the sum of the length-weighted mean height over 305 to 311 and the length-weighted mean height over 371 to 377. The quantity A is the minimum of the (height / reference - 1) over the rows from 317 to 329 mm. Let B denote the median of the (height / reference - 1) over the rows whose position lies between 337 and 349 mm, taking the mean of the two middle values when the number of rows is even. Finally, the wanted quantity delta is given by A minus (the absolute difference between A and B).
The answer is -0.16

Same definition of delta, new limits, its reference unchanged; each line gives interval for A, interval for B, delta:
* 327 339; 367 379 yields -0.10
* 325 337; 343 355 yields -0.19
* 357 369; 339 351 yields -0.18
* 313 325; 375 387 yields -0.03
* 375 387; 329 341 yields -0.11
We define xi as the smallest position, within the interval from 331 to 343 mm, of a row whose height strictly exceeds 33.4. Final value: 332.0 mm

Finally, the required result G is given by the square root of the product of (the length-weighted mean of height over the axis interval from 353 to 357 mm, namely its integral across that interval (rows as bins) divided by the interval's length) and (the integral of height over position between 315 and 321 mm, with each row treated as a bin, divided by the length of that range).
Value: 31.6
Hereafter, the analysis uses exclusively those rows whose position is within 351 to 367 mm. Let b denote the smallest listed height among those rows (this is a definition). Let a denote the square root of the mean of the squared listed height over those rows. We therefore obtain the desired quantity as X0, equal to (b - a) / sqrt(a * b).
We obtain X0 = -0.067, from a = 30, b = 27.7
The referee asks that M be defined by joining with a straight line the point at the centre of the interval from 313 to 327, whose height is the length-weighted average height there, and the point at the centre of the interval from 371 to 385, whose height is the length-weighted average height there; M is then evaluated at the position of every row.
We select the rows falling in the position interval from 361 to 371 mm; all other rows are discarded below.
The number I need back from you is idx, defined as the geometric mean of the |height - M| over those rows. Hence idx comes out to 1.0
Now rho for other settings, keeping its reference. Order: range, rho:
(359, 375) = -0.1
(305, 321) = -1.7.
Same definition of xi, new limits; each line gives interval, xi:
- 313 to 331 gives 314.0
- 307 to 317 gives 308.0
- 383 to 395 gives 388.0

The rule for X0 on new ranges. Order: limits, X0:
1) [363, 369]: -0.007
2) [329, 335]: -0.016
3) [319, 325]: -0.013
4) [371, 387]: -0.020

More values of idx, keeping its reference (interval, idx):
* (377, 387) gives 0.3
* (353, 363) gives 4.6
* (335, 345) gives 2.9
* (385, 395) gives 1.0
